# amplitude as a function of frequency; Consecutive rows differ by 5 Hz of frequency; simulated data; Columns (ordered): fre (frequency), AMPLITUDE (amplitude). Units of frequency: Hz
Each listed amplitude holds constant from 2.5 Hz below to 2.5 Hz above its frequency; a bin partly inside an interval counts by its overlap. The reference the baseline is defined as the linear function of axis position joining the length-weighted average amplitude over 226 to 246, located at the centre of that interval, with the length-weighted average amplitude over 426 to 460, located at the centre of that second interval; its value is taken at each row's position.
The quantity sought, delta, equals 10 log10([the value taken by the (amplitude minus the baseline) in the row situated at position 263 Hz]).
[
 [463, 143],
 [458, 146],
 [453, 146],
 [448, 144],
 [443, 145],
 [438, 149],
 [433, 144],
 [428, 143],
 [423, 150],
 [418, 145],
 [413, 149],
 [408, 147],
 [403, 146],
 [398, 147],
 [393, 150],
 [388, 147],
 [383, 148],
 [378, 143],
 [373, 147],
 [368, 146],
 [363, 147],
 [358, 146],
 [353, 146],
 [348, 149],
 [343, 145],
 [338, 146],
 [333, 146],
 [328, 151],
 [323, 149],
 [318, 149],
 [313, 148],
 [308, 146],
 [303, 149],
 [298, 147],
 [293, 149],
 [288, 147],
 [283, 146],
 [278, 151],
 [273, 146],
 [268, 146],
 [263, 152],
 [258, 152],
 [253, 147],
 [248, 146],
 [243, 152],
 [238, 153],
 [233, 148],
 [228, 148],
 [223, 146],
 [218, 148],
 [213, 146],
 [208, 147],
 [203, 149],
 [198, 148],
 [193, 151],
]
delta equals 4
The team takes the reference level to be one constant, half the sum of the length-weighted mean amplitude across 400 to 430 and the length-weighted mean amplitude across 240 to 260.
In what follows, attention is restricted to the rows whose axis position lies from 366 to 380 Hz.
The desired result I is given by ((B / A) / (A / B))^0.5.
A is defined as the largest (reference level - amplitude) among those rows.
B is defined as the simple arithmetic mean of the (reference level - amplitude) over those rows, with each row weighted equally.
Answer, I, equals 0.53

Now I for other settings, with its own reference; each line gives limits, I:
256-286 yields 0.41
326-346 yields 0.33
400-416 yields 0.33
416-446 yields 0.40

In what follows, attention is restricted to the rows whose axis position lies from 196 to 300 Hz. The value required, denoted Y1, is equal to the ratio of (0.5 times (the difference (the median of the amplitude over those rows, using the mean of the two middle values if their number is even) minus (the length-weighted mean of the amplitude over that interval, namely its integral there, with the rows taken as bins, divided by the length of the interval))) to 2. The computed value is -0.07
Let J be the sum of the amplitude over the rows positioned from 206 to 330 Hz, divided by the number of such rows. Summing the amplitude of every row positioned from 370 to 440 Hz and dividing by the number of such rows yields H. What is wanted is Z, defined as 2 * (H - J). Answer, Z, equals -3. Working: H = 147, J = 148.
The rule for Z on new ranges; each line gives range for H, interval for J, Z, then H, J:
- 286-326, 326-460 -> 3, 148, 147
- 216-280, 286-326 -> 2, 149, 148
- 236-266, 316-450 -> 7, 150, 147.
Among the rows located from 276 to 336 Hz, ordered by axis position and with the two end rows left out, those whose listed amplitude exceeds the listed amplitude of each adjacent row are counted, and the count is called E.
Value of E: 3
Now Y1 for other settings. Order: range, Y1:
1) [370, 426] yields -0.03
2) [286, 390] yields -0.05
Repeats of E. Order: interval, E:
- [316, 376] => 3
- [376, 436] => 4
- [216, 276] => 1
